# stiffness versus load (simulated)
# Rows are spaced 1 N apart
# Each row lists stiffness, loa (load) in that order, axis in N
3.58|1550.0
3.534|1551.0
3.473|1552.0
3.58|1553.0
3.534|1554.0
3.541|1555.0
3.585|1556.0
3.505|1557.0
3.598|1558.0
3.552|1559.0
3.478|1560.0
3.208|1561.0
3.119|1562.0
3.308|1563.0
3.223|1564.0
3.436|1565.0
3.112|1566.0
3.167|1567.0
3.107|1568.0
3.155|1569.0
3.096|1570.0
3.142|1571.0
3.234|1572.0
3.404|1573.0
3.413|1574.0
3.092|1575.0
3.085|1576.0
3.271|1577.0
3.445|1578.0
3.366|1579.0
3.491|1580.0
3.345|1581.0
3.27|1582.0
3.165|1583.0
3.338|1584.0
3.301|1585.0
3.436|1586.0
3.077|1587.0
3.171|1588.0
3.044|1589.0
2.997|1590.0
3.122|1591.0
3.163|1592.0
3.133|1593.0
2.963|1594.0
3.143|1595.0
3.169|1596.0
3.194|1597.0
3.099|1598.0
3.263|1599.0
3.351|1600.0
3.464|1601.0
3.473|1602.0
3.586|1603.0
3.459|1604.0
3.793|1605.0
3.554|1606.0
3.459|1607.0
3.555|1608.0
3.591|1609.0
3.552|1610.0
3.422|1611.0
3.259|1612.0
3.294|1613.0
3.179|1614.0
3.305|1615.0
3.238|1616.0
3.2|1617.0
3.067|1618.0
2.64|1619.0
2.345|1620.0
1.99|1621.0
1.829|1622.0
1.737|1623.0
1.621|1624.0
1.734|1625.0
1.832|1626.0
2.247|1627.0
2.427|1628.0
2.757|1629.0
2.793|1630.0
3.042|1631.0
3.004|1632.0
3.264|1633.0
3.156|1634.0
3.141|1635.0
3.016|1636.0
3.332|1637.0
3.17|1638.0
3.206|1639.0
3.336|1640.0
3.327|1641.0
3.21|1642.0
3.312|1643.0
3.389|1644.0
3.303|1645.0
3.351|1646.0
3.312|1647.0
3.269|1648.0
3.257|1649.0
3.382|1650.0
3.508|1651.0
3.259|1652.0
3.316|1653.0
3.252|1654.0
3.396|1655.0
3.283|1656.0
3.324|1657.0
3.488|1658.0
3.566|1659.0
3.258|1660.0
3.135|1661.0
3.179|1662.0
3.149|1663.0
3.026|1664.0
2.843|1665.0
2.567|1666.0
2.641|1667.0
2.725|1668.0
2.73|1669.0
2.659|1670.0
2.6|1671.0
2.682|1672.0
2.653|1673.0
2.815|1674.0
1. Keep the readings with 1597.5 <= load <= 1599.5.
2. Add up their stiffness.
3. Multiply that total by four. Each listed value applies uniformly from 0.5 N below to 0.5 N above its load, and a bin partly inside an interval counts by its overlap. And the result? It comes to 25.4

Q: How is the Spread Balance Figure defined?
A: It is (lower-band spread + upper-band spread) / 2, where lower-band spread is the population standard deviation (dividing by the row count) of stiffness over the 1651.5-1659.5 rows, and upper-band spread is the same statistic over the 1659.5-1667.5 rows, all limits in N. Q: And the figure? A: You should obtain 0.175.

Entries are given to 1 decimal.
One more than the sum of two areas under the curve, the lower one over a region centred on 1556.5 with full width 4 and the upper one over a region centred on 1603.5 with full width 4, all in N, 29.5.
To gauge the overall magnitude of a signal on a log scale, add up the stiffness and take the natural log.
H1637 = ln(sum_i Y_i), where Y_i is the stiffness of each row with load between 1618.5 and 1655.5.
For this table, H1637 4.7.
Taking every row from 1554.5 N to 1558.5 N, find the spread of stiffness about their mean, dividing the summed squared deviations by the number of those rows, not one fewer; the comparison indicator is 0.04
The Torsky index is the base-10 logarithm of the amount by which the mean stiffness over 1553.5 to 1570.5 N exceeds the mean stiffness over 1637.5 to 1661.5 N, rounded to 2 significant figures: -1.7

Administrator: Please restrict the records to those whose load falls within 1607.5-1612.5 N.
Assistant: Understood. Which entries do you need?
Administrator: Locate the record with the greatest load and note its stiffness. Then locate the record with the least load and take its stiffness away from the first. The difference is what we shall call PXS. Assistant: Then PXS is -0.30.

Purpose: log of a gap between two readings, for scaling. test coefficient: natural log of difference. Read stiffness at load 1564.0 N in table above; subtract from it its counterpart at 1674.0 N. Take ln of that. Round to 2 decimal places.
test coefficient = -0.90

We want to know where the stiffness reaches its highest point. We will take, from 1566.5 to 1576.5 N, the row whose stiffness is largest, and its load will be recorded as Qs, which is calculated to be 1574.0 N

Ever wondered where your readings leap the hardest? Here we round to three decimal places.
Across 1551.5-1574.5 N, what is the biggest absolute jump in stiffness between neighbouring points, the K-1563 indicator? 0.324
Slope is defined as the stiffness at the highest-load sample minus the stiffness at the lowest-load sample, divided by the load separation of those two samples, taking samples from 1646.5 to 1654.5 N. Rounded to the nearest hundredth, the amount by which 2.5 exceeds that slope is 2.51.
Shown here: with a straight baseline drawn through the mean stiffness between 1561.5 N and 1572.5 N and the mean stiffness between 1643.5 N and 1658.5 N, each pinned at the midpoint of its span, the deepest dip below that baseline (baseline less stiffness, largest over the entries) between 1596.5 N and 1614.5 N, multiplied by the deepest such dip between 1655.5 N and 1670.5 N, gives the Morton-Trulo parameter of 0.1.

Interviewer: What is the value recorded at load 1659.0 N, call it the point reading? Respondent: 3.566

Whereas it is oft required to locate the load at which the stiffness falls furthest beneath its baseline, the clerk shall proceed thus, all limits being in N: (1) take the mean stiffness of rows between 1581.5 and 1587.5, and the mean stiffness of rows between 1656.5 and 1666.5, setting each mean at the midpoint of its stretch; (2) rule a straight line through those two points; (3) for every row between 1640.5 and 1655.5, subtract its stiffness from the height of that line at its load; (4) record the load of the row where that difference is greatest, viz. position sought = 1642.0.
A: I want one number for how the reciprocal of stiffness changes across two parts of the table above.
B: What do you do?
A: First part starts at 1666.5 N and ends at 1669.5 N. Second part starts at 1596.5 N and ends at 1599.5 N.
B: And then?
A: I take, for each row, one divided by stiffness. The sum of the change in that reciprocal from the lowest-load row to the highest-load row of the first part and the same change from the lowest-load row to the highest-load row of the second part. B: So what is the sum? -0.019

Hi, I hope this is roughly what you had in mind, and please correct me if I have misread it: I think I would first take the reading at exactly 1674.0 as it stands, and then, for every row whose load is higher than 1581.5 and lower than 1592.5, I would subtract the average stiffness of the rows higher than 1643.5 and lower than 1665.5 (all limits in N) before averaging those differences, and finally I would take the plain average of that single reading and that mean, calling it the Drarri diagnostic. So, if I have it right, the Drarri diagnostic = 1.36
